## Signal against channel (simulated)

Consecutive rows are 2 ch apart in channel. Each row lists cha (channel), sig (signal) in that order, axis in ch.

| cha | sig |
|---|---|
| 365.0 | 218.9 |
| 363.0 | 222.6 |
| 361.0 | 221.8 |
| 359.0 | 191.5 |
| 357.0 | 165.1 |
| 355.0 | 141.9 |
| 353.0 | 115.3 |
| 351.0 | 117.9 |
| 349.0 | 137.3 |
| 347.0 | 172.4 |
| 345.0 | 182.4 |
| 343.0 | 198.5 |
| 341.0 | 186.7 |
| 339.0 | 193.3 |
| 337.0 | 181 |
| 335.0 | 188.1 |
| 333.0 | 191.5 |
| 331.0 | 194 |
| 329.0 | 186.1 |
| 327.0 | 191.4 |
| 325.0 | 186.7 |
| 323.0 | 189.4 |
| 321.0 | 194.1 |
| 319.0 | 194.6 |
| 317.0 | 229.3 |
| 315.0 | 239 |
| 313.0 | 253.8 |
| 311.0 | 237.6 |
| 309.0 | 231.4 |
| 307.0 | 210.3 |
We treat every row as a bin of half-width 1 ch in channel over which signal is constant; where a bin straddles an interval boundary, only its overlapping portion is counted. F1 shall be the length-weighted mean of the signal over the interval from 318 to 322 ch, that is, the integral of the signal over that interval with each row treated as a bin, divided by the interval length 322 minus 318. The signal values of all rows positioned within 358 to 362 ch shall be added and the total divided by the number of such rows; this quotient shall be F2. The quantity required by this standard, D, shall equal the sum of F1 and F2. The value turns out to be 401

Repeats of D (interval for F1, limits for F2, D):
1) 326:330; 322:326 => 377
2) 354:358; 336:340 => 341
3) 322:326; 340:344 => 381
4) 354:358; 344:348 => 331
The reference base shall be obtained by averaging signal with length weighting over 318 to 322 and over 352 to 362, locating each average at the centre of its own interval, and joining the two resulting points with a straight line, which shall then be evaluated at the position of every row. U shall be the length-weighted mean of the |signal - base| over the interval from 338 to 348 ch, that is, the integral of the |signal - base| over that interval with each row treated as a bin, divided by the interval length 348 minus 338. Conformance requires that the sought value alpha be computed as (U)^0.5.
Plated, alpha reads 3.2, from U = 10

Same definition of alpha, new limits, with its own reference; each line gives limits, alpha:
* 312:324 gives 4.7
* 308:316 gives 6.3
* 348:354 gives 6.9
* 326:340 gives 2.3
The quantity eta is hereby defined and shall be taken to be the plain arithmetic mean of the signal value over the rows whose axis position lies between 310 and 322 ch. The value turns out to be 225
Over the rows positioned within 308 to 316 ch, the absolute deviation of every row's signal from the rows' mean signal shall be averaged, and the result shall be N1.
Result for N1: 7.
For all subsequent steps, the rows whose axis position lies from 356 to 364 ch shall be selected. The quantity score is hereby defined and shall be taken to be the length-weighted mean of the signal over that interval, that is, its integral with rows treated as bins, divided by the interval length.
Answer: 200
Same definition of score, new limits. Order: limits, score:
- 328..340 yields 189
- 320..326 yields 190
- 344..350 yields 164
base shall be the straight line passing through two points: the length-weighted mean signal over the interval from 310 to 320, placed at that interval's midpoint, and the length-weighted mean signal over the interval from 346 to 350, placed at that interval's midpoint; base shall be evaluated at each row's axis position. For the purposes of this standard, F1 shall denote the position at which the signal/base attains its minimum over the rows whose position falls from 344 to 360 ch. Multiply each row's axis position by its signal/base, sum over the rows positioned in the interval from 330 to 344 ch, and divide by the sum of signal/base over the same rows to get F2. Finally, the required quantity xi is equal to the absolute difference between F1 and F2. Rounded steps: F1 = 351.0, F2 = 337.2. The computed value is 13.8 ch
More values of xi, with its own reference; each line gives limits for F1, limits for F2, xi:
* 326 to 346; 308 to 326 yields 12.2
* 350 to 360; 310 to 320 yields 36.1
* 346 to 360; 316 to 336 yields 24.8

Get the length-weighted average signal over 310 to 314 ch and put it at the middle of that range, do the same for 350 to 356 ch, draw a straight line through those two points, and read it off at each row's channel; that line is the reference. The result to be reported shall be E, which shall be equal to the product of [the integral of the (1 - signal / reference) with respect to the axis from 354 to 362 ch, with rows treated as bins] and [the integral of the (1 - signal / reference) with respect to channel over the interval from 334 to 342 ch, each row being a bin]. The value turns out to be 4.6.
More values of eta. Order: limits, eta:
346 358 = 142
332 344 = 190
